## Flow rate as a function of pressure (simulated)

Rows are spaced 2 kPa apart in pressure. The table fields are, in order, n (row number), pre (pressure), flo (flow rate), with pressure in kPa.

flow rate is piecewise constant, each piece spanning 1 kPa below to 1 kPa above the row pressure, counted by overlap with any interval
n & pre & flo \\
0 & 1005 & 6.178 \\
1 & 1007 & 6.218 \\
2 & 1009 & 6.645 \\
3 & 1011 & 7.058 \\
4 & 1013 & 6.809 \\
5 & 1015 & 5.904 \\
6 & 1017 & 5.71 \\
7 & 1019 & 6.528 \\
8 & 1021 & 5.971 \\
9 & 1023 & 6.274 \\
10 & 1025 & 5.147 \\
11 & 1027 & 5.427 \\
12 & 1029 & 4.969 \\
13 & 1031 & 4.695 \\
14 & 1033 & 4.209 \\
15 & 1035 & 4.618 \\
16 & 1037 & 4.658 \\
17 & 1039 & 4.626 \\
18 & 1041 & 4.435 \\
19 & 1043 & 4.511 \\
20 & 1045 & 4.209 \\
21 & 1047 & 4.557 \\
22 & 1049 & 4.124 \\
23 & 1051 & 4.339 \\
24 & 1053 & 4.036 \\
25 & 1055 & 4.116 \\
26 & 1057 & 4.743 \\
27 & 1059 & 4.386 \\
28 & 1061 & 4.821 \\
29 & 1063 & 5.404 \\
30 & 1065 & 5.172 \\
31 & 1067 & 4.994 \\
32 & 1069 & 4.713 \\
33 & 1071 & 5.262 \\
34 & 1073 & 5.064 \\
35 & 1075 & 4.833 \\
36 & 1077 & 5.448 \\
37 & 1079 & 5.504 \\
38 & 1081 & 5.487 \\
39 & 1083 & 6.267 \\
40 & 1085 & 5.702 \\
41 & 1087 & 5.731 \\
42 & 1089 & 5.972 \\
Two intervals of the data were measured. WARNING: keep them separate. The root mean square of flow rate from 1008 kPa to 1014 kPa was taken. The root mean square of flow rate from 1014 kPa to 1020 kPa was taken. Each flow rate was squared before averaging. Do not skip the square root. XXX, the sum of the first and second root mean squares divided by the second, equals 2.1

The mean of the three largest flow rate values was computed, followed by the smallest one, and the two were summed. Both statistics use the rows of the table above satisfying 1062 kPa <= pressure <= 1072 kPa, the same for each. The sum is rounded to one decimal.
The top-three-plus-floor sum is 10.0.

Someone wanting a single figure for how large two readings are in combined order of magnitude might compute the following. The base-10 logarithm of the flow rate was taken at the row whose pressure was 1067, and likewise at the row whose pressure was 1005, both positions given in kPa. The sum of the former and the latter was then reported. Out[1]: 1.49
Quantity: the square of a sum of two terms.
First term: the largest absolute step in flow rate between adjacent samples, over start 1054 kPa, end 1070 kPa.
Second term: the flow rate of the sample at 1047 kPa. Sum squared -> 27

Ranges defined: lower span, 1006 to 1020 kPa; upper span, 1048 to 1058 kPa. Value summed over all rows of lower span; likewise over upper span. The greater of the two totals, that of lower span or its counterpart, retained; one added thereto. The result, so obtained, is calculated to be 46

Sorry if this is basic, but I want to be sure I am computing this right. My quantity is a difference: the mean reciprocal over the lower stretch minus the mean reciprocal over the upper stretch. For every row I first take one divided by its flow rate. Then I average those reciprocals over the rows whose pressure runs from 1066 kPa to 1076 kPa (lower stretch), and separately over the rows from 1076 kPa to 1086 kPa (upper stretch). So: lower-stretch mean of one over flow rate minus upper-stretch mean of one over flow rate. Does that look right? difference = 0.025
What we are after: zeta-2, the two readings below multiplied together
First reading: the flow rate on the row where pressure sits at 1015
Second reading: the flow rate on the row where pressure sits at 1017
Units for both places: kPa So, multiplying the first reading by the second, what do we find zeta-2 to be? 34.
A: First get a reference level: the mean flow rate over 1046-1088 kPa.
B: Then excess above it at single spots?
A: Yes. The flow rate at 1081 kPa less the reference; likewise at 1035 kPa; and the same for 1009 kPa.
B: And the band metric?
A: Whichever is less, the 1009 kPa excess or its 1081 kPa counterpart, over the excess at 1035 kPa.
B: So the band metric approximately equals -1.4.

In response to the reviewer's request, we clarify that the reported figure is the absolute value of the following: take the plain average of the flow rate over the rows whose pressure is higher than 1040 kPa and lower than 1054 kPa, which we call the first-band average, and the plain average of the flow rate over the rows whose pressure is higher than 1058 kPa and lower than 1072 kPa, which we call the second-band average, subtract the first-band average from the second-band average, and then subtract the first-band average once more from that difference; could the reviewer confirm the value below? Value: 4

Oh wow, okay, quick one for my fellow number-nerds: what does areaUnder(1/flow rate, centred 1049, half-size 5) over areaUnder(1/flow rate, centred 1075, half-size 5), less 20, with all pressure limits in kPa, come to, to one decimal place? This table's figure -18.8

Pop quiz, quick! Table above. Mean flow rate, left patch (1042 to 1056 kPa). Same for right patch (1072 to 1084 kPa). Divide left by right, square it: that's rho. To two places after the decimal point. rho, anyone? 0.62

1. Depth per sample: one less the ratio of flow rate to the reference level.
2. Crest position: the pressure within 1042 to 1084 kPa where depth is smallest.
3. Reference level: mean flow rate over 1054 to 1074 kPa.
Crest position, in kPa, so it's 1083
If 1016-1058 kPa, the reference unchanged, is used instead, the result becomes 1019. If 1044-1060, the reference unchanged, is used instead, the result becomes 1057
